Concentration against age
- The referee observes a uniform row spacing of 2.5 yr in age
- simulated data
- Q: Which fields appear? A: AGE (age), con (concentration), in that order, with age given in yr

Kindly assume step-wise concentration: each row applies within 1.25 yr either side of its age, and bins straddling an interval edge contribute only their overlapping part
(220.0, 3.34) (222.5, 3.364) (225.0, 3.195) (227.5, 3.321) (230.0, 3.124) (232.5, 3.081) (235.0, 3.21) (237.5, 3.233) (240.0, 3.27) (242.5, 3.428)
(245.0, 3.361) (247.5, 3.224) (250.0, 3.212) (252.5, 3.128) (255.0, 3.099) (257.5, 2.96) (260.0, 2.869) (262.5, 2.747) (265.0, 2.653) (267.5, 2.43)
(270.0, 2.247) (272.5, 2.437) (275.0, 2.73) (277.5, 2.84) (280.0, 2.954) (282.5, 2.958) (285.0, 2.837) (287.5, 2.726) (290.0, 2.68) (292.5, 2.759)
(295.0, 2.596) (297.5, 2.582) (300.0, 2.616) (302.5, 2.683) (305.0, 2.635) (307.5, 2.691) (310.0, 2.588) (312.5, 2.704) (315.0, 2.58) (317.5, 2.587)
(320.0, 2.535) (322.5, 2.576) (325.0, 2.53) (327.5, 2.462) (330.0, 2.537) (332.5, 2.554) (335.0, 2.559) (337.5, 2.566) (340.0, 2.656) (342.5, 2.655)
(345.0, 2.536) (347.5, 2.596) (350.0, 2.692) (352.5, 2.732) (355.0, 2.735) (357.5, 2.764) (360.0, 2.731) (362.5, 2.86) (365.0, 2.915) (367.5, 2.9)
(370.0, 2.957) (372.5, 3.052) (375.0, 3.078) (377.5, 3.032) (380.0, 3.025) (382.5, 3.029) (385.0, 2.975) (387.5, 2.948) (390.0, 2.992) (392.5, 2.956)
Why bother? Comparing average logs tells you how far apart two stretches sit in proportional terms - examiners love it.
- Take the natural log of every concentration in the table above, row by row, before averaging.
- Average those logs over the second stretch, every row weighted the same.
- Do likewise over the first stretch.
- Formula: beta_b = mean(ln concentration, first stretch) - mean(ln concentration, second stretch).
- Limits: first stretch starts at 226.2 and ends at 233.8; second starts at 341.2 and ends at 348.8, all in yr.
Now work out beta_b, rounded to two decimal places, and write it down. 0.20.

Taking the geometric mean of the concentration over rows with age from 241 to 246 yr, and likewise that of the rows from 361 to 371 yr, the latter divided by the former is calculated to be 0.86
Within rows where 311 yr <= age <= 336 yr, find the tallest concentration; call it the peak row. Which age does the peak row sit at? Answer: 312.5 yr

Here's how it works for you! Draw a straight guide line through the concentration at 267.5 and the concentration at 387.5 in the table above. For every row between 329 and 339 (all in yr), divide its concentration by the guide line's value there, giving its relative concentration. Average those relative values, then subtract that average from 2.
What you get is 1.06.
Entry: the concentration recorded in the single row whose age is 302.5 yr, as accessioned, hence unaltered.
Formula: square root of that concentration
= 1.64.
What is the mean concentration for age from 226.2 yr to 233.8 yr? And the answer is 3.18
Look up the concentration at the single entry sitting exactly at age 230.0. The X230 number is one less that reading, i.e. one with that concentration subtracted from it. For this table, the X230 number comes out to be -2.12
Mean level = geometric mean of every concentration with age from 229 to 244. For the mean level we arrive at 3.22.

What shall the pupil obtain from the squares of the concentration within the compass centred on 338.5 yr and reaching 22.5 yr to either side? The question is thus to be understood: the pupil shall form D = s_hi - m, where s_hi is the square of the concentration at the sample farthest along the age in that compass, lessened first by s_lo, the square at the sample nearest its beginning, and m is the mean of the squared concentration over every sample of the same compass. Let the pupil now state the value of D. -6.1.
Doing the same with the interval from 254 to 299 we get -10.4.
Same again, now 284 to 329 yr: -8.9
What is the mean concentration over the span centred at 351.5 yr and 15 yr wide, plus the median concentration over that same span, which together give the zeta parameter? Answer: 5.39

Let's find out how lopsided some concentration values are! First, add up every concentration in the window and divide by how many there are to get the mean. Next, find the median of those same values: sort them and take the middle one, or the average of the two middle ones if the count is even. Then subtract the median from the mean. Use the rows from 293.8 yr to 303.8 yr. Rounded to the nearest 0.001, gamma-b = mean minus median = 0.013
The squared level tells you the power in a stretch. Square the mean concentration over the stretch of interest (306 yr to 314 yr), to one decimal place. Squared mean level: 7.1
